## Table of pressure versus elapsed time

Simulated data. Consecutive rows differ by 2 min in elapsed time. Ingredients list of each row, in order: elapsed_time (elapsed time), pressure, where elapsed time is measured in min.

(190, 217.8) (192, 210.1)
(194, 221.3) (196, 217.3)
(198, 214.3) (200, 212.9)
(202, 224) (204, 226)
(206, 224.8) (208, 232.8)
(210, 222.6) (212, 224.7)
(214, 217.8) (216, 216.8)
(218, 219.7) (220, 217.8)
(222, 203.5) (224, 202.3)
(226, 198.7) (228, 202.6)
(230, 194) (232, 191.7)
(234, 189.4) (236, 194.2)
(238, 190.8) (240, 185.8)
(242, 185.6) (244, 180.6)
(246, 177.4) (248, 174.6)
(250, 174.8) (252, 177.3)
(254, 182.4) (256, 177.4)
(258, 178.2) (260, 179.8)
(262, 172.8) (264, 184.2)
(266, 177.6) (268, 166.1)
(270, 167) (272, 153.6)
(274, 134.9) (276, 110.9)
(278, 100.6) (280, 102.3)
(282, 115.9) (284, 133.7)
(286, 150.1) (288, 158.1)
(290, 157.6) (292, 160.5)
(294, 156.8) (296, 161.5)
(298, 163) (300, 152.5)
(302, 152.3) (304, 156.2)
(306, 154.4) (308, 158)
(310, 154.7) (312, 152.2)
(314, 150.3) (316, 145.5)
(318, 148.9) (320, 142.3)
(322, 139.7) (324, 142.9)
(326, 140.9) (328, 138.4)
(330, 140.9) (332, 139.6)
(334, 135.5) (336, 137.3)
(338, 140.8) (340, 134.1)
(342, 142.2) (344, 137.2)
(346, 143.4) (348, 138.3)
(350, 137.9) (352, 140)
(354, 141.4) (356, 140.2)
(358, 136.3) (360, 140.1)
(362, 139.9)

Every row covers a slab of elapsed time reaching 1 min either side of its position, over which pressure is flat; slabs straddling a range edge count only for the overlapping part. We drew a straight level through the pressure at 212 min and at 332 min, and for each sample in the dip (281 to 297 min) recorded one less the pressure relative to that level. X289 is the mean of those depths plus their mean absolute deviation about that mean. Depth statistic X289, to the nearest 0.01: 0.20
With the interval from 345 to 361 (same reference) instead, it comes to -0.10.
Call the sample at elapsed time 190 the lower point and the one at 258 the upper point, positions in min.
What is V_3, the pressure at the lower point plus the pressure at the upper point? 396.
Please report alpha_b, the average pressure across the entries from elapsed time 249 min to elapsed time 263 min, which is 178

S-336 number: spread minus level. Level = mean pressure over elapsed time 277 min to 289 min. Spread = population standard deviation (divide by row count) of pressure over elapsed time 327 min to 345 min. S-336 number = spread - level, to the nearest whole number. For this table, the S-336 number -124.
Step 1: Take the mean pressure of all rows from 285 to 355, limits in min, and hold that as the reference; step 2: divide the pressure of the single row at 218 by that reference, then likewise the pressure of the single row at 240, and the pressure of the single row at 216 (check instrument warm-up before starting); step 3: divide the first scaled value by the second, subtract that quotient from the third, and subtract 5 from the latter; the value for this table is -4.71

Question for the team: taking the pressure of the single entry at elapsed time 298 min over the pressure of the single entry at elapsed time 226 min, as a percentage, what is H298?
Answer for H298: 82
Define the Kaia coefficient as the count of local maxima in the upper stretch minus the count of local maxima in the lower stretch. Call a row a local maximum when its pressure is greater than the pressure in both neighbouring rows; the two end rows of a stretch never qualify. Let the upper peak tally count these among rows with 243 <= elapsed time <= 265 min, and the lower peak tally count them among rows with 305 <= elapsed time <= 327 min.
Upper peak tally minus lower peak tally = -1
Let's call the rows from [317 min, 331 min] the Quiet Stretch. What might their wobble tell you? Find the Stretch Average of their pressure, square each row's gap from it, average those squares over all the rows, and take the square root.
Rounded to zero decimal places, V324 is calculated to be 3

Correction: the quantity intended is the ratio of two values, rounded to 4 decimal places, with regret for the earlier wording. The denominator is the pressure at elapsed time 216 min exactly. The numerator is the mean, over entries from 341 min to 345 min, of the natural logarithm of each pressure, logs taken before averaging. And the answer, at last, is 0.0228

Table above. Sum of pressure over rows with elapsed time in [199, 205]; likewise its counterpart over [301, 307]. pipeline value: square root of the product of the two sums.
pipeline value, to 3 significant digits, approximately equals 554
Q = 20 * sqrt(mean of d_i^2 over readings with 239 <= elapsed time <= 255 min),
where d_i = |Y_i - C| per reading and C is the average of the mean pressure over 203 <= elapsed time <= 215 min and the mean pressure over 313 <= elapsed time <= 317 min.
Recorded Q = 155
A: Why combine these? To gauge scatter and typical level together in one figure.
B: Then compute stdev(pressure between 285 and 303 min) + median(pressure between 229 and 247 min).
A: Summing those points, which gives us 194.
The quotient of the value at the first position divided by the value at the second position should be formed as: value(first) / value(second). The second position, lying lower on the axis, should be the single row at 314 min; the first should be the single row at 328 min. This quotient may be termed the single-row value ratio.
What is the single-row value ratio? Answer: 0.92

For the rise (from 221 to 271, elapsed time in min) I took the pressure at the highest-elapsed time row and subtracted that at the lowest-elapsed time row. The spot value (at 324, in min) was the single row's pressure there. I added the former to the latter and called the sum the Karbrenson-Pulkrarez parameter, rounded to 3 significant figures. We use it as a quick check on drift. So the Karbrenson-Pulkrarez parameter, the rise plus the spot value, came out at 106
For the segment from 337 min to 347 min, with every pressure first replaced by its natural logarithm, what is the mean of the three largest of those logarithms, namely 4.96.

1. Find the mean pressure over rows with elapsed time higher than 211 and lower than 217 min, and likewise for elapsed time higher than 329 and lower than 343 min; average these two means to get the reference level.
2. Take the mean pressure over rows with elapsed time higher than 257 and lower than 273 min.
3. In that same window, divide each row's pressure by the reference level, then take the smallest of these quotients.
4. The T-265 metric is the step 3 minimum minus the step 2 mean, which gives -172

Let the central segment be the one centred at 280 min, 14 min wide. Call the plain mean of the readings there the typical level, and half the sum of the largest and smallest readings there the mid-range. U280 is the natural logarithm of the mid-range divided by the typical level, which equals 0.03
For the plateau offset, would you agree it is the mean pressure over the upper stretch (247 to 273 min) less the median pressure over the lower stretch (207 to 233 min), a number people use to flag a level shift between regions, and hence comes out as -43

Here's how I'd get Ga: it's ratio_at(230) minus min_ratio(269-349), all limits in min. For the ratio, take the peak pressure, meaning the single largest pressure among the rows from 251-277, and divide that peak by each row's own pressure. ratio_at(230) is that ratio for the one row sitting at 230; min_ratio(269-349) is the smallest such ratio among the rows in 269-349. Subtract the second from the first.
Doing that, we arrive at -0.15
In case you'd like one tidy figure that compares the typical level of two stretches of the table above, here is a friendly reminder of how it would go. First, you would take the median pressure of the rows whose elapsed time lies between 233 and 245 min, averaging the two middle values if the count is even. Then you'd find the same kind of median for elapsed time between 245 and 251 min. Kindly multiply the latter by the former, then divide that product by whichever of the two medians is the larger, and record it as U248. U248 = 175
